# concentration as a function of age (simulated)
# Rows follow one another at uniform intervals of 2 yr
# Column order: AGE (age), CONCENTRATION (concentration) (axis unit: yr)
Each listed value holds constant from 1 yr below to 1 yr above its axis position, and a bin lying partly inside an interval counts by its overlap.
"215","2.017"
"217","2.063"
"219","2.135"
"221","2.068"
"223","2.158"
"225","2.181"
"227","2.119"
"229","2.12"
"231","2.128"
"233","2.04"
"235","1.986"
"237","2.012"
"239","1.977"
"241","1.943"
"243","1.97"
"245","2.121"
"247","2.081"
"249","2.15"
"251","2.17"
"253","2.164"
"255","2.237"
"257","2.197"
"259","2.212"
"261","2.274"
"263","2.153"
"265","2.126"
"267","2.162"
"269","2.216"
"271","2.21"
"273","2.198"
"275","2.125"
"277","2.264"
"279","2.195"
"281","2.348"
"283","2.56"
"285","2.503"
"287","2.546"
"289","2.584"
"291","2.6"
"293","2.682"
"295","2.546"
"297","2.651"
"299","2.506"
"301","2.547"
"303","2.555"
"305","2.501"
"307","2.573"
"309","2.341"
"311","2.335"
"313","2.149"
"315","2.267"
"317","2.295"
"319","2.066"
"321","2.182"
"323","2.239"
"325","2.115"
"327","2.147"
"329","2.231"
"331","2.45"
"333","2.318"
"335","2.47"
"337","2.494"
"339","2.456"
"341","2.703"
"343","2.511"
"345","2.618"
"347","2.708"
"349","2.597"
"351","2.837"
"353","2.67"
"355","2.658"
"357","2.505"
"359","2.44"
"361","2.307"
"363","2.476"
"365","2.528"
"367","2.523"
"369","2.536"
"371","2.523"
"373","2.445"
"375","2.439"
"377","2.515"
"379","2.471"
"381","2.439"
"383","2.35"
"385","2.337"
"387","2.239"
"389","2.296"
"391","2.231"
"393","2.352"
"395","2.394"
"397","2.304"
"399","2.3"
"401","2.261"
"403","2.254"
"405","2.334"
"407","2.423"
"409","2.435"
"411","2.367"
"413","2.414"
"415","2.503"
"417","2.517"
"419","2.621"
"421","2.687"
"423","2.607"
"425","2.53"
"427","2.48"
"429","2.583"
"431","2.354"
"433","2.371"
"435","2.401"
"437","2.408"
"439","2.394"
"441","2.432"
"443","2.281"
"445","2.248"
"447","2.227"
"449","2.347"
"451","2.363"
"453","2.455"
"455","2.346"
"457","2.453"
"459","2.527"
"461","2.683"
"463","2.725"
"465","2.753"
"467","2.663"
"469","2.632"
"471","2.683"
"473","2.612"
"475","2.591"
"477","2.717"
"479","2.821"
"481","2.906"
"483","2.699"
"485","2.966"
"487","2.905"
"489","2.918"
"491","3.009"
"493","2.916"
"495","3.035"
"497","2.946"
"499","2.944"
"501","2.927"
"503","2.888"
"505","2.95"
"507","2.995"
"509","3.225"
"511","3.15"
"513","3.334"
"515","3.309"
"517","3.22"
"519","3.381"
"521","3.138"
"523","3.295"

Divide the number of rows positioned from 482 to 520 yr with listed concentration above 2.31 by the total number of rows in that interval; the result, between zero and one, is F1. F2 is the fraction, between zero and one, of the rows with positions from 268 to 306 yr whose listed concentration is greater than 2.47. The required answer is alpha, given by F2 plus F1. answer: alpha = 1.63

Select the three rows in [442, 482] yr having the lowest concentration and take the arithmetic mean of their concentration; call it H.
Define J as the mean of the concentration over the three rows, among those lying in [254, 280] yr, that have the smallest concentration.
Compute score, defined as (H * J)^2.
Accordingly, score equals 23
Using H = 2.25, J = 2.13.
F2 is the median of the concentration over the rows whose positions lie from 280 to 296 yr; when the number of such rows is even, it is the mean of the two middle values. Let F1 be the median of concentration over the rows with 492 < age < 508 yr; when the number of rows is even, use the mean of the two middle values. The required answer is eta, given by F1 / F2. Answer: 1.15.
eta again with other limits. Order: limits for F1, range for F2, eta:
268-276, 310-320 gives 0.97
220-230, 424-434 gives 0.85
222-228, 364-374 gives 0.86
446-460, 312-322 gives 1.08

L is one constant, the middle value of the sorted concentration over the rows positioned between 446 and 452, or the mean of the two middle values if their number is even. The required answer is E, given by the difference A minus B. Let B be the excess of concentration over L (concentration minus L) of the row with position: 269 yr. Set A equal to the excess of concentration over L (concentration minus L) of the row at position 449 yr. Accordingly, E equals 0.13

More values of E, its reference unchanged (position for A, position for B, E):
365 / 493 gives -0.39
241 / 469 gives -0.69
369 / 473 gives -0.08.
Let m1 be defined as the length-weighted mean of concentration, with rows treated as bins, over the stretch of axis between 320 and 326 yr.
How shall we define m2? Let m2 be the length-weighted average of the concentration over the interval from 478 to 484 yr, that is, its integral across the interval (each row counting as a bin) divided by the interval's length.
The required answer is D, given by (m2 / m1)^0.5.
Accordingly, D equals 1.14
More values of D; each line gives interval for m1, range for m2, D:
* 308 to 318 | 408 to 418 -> 1.04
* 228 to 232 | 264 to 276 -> 1.01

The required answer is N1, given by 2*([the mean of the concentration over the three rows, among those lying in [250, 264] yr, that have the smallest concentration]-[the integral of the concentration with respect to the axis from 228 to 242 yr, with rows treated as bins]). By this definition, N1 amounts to -52.5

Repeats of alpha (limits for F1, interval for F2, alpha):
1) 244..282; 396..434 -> 0.47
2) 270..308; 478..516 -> 1.74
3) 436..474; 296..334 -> 1.16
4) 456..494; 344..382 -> 1.74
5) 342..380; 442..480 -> 1.53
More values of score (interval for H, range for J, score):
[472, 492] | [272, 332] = 31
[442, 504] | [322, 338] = 24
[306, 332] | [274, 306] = 21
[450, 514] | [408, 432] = 32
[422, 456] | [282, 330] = 23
